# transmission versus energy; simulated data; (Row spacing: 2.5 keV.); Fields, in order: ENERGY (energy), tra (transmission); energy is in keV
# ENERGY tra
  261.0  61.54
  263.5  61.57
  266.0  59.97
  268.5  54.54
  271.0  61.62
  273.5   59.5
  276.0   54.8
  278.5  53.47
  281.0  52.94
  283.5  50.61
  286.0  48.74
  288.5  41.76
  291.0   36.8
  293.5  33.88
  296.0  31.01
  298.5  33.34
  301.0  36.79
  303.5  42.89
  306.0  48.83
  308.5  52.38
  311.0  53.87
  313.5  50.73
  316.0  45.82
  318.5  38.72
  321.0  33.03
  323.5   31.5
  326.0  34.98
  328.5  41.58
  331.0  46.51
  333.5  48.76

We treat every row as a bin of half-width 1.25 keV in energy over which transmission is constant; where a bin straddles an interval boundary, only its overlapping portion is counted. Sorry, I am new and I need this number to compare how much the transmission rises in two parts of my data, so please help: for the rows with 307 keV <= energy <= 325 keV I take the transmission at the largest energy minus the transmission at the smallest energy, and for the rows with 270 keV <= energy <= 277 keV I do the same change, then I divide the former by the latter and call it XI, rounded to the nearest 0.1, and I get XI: 3.1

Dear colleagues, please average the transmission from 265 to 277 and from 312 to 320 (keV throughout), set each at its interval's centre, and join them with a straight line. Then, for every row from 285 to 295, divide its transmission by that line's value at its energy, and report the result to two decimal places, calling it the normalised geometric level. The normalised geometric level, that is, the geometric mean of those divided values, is 0.76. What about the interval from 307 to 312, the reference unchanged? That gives 1.13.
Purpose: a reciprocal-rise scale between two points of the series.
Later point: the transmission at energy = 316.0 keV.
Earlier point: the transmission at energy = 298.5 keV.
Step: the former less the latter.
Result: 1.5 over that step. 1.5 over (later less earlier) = 0.12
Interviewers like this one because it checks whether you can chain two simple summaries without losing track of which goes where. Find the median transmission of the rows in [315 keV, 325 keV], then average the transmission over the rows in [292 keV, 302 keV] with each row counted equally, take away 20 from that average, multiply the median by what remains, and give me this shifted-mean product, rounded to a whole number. 493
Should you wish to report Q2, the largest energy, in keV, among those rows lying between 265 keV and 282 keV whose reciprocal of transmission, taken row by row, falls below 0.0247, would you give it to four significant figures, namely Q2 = 281.0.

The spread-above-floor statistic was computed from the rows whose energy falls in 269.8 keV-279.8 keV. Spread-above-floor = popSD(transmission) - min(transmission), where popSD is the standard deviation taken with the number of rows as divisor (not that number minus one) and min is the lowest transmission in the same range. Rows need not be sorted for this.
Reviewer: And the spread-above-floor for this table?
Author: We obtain -50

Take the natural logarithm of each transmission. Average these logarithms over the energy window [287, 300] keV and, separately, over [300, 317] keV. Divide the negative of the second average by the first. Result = -1.08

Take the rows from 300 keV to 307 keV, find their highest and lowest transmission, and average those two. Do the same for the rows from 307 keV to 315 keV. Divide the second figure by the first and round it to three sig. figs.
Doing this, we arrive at 1.22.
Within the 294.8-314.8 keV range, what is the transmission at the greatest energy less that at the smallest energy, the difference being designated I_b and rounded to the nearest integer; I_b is 20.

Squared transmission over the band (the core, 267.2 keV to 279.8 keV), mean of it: 3235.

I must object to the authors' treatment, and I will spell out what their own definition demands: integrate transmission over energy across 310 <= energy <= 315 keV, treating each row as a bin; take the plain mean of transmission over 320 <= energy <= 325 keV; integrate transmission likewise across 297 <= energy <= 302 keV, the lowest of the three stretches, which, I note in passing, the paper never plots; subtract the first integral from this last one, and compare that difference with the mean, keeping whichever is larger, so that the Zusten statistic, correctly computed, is 32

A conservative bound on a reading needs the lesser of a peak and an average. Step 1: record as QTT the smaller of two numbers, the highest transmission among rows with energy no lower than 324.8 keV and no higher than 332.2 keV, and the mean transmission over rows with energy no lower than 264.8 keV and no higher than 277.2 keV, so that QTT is 47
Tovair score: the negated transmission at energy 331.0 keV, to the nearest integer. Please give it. -47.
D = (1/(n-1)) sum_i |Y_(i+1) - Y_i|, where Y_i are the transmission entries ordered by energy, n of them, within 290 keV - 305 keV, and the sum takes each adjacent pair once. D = 3.5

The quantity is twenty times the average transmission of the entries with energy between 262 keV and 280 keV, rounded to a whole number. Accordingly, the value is 1158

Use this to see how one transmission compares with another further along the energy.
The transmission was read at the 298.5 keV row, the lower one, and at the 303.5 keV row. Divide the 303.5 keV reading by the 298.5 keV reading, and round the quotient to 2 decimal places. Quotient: 1.29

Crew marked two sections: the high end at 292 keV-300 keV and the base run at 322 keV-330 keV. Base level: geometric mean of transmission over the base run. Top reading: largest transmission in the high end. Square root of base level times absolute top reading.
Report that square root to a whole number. 35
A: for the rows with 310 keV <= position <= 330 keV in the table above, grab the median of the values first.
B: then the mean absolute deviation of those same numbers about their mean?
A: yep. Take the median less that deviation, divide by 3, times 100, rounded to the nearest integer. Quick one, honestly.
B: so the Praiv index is 1114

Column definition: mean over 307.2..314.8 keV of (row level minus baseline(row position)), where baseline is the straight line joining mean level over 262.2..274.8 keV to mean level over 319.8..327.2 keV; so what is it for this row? 13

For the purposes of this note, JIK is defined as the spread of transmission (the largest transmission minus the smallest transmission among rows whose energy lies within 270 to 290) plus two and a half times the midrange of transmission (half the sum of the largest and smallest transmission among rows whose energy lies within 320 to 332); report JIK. 117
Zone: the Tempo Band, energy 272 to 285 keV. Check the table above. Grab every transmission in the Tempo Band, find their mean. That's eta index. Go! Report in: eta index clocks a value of 54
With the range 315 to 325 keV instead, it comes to 37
